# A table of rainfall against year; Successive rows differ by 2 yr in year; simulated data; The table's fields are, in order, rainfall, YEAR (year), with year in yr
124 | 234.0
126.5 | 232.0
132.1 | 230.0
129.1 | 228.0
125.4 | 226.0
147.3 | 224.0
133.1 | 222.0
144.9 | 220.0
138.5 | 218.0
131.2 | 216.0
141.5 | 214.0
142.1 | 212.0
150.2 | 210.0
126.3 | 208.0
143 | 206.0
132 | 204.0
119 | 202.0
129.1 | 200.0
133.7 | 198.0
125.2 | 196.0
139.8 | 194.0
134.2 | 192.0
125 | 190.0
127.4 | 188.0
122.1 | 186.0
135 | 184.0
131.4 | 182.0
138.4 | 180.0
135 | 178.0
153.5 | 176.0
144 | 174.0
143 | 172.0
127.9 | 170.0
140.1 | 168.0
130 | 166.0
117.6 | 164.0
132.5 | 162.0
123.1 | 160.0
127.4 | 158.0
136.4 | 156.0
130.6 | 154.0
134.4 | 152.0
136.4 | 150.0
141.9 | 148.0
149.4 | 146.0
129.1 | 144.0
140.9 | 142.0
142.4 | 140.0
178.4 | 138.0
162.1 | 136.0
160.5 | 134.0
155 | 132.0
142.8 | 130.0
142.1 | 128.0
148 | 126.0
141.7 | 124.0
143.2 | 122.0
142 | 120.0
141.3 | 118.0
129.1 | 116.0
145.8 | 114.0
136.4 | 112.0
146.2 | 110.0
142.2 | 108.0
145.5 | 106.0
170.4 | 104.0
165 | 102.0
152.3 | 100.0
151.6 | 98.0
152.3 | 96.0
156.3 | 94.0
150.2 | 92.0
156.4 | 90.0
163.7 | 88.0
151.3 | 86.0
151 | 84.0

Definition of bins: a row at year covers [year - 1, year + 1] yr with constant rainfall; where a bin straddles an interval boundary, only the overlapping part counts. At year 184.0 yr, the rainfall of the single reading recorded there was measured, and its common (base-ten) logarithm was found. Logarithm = 2.13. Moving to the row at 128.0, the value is 2.15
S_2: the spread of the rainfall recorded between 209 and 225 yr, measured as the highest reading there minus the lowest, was 19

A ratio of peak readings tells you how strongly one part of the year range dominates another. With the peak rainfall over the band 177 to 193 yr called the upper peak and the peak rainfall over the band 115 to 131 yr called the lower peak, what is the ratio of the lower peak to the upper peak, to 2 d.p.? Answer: 1.07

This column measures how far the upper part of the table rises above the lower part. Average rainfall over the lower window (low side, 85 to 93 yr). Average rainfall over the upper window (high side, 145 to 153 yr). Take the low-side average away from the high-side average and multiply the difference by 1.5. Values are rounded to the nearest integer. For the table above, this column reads -22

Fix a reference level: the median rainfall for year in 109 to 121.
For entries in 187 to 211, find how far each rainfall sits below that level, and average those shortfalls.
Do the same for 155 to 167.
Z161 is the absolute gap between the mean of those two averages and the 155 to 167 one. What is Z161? 2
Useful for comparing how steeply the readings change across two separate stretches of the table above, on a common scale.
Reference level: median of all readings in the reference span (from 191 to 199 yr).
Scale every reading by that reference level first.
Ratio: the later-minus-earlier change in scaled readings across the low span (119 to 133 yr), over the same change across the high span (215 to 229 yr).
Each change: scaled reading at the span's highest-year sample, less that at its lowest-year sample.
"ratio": -6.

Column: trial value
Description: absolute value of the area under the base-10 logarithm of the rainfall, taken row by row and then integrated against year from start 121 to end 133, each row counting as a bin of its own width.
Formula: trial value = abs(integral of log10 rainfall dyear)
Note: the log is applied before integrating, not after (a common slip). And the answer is 26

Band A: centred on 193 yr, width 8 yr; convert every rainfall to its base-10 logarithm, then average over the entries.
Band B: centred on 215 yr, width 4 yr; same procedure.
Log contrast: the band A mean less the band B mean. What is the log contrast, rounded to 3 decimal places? -0.017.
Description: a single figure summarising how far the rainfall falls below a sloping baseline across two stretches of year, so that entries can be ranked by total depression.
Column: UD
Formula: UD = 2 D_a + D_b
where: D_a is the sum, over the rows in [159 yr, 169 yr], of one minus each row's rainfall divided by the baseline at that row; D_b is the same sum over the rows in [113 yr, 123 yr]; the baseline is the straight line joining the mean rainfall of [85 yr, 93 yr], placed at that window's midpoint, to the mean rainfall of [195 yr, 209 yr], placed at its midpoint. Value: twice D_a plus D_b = 1.0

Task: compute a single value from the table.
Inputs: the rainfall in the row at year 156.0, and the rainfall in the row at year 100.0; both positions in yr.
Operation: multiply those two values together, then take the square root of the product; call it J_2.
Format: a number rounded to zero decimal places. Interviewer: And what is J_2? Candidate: 144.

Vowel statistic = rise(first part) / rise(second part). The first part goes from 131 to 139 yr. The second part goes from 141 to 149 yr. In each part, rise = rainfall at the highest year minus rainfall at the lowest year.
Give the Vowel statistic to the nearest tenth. 23.4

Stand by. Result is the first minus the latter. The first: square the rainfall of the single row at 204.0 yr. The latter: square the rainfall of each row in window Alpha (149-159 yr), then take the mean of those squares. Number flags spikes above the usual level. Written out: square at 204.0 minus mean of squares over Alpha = -288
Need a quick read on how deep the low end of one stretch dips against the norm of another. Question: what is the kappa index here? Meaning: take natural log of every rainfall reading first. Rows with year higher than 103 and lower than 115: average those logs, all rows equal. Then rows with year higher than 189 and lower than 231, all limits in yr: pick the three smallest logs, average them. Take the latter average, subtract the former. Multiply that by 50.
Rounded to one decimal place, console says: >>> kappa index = -9.0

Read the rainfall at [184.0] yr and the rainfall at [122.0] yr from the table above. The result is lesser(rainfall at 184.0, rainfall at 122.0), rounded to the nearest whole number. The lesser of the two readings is 135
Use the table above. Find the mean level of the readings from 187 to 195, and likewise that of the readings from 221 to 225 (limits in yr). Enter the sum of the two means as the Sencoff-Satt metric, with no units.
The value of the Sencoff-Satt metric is 272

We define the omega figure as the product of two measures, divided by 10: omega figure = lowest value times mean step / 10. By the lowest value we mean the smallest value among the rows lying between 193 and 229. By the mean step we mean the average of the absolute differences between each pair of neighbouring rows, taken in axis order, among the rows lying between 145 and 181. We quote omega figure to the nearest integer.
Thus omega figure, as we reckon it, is 101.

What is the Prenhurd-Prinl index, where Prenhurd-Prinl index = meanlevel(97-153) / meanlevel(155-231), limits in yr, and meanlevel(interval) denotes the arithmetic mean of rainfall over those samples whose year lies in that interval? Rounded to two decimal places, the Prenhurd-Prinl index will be 1.10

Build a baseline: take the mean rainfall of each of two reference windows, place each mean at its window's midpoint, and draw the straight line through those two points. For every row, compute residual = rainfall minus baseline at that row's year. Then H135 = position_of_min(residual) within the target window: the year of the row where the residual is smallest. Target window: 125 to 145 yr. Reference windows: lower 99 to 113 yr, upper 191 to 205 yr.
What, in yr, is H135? 144.0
